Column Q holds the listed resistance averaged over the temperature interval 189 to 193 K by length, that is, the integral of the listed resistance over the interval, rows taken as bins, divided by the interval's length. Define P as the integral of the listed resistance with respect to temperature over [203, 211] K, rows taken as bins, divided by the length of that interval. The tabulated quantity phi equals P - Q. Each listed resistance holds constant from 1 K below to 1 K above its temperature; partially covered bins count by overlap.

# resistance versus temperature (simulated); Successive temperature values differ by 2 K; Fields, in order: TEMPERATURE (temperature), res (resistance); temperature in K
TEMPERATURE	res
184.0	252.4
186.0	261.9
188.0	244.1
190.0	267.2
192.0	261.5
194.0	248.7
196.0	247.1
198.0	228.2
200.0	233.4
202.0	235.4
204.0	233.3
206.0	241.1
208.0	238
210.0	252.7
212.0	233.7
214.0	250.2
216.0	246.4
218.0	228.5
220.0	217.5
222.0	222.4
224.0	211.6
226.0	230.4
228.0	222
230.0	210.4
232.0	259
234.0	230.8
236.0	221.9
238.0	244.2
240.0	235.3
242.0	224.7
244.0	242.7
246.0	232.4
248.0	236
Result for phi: -23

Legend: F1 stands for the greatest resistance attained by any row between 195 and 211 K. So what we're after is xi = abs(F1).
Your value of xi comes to 253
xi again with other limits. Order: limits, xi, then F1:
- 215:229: 246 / 246.4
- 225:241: 259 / 259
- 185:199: 267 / 267.2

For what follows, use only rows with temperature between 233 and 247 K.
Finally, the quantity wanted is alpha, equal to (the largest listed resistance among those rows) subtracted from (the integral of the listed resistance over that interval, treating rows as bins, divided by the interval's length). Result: -11.1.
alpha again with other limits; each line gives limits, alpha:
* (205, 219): -11.2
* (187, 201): -20.0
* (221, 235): -32.3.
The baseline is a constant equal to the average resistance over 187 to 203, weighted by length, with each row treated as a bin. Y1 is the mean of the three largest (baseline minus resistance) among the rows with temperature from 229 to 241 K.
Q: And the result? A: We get 25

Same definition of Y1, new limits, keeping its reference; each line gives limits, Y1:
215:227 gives 29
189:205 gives 14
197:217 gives 14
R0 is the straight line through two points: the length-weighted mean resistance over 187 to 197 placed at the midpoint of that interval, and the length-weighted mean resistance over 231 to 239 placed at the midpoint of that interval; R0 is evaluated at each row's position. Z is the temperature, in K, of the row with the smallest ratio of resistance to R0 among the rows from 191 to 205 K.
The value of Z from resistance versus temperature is 198.0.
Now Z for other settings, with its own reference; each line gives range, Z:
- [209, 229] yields 224.0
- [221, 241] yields 224.0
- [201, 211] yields 204.0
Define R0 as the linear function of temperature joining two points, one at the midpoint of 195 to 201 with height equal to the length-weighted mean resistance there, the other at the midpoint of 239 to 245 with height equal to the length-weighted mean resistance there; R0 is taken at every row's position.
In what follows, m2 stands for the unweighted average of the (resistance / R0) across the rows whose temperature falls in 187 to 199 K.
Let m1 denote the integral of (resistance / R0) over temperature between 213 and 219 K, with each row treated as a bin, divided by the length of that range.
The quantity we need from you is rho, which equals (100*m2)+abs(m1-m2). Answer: 106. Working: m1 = 1.03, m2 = 1.05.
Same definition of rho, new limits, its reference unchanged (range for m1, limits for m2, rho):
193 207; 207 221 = 101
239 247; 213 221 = 100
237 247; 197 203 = 98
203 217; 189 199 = 106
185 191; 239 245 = 100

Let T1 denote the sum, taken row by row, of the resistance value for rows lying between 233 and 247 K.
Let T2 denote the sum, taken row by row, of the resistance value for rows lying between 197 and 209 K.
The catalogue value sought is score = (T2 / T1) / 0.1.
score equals 8.6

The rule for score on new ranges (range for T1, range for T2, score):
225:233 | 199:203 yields 5.1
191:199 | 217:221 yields 4.5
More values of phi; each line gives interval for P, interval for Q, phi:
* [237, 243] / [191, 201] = -9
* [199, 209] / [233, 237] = 10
